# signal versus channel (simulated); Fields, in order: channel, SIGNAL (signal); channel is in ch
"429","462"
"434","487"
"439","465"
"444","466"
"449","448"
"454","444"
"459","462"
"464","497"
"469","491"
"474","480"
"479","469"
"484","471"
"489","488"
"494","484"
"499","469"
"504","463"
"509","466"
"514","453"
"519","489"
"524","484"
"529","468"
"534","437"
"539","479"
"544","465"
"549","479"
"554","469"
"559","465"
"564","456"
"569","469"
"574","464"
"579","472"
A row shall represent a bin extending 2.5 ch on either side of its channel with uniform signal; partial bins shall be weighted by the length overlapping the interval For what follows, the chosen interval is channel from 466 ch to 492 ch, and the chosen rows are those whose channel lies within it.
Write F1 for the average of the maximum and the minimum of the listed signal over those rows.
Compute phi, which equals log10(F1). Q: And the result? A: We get 2.68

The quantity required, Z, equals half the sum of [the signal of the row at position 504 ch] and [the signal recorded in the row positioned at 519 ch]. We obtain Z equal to 476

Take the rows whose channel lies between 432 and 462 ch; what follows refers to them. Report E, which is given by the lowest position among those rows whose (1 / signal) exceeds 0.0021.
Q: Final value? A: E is 439 ch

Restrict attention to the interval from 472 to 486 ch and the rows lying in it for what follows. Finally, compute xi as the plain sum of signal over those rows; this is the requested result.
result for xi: 1420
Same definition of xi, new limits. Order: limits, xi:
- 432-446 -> 1418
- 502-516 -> 1382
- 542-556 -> 1413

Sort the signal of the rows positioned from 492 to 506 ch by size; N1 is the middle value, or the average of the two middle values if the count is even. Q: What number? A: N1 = 469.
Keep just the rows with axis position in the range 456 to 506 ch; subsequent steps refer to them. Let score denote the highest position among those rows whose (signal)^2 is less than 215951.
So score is 504 ch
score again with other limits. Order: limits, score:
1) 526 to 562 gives 534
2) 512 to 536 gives 534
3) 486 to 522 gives 514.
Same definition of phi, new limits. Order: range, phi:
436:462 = 2.66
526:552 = 2.66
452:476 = 2.67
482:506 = 2.68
